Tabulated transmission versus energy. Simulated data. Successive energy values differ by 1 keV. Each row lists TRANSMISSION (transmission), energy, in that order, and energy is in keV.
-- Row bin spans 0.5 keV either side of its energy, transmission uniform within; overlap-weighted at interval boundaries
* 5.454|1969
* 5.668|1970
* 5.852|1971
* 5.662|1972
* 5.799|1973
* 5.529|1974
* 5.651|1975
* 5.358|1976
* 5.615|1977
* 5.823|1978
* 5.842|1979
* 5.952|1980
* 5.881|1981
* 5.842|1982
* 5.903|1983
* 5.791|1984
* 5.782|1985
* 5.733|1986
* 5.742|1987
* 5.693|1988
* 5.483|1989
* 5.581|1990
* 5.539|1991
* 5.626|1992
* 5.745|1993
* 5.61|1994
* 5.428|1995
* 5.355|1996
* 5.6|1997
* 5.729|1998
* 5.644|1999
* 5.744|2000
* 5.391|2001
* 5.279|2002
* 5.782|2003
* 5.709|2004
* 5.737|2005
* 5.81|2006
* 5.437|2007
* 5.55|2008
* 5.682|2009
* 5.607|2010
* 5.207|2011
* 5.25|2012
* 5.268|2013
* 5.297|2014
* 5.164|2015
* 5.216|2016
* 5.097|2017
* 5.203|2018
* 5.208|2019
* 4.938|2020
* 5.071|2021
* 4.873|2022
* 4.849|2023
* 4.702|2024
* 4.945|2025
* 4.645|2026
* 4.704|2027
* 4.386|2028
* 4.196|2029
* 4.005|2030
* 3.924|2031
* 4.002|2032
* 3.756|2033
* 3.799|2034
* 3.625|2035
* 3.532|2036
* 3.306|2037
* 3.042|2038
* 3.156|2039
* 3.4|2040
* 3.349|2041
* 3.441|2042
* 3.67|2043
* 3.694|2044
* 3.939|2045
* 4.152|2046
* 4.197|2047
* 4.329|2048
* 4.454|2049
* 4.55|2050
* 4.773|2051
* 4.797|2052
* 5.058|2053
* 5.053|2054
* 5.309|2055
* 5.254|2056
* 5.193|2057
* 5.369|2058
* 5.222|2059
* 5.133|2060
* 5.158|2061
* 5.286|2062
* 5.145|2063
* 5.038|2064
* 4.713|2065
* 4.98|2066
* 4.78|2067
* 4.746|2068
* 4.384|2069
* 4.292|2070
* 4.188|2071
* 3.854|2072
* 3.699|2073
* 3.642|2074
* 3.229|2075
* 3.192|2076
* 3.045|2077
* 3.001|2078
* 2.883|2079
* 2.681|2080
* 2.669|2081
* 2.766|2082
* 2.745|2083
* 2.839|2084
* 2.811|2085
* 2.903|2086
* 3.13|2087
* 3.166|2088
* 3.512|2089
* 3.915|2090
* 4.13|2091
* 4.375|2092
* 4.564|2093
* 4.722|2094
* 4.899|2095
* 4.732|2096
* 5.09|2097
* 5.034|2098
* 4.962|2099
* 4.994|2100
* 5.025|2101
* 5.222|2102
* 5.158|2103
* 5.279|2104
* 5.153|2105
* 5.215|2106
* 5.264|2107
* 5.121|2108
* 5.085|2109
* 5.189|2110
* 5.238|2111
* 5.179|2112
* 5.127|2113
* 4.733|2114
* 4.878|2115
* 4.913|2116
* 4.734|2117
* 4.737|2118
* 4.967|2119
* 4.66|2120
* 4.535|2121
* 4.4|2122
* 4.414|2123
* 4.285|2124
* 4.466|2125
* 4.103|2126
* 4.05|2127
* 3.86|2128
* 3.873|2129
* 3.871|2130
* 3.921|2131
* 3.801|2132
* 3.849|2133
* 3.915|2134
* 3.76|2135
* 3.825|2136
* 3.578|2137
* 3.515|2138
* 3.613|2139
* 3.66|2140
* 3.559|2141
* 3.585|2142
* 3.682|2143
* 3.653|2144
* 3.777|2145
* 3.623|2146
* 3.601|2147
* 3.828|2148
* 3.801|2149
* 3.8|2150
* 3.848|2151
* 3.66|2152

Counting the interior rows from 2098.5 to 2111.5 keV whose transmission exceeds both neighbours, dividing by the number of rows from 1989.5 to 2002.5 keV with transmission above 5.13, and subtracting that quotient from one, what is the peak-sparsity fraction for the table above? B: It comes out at 0.77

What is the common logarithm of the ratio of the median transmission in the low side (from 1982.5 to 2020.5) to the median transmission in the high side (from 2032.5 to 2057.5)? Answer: 0.15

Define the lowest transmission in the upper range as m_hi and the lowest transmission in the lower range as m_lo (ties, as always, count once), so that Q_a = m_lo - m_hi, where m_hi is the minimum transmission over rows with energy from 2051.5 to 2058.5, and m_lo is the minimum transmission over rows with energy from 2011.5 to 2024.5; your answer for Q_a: -0.1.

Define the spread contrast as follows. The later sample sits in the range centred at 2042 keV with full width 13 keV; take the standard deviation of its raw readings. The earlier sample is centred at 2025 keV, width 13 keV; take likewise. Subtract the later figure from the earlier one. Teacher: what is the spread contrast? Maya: -0.01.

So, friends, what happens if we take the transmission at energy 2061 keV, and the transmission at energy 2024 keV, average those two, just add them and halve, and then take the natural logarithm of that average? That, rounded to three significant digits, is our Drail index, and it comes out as 1.60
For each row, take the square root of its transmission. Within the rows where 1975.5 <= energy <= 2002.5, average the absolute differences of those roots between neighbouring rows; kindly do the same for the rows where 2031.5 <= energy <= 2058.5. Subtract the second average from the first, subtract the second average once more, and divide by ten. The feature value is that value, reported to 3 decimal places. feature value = -0.005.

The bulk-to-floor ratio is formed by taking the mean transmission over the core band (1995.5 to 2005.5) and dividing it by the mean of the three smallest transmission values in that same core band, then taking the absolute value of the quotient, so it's 1.05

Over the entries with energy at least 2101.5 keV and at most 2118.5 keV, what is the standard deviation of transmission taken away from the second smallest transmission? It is 4.5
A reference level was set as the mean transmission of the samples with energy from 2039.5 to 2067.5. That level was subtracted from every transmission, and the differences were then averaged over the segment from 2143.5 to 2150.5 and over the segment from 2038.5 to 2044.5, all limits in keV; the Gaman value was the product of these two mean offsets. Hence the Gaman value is 1.0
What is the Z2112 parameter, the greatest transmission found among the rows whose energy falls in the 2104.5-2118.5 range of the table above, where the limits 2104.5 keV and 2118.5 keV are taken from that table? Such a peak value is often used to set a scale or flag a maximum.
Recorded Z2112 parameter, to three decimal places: 5.264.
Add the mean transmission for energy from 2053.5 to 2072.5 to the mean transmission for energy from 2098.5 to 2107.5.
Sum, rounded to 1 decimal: 10.0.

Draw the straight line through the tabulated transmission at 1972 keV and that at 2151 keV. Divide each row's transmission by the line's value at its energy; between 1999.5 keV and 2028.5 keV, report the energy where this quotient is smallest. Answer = 2028 keV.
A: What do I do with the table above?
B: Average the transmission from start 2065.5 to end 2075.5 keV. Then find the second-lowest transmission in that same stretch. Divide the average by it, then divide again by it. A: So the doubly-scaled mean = 0.32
